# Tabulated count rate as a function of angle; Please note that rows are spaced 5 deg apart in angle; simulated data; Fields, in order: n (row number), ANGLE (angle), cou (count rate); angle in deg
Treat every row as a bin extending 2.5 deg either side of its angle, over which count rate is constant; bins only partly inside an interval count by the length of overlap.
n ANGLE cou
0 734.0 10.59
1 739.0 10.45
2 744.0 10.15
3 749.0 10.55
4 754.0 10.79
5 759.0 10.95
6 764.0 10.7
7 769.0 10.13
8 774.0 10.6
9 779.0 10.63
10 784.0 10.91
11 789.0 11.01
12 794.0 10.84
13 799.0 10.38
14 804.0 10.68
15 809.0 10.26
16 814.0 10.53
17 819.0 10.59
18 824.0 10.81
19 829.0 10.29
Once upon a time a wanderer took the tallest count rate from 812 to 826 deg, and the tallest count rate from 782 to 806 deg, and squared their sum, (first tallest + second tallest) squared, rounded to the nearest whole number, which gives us 476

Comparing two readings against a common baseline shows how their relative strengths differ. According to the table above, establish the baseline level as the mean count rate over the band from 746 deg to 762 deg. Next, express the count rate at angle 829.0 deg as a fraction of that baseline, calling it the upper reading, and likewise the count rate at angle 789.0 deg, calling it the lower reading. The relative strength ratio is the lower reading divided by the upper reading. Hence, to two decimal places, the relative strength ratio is 1.07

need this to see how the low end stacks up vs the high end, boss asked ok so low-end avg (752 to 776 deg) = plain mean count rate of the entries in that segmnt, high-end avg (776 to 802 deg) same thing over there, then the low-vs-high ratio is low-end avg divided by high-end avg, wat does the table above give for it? 0.99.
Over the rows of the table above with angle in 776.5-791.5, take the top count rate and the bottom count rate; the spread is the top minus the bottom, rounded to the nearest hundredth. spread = 0.38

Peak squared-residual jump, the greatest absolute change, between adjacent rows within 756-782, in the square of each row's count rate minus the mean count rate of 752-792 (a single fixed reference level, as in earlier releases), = 0.34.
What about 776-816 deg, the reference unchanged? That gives 0.21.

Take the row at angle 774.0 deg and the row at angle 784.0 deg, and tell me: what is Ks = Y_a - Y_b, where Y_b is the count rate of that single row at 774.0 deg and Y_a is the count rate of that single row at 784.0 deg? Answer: 0.31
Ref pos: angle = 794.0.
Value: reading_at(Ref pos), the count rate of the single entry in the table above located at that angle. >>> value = 10.84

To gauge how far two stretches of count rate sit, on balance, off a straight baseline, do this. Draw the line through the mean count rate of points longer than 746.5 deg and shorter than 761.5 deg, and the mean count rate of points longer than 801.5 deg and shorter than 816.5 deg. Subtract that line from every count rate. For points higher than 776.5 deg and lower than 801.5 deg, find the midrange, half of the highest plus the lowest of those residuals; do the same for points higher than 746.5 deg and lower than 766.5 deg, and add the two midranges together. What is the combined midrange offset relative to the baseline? 0.12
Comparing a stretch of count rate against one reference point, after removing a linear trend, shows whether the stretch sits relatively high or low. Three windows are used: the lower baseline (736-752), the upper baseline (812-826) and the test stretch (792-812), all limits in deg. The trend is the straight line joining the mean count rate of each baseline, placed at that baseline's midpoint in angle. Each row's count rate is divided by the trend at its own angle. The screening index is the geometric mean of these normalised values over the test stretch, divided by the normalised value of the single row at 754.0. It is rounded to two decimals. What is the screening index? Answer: 0.96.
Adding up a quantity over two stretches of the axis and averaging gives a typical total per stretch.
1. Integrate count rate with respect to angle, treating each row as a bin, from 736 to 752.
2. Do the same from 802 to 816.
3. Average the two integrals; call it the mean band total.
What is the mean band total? 157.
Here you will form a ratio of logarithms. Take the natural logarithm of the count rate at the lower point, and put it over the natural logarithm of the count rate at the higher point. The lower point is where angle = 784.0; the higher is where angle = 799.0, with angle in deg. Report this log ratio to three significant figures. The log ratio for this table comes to 1.02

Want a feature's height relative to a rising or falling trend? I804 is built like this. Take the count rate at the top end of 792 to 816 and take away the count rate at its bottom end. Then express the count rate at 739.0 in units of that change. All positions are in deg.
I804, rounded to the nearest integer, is -34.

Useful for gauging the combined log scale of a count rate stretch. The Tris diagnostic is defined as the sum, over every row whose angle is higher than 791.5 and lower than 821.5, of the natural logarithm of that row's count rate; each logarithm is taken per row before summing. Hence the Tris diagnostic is 14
